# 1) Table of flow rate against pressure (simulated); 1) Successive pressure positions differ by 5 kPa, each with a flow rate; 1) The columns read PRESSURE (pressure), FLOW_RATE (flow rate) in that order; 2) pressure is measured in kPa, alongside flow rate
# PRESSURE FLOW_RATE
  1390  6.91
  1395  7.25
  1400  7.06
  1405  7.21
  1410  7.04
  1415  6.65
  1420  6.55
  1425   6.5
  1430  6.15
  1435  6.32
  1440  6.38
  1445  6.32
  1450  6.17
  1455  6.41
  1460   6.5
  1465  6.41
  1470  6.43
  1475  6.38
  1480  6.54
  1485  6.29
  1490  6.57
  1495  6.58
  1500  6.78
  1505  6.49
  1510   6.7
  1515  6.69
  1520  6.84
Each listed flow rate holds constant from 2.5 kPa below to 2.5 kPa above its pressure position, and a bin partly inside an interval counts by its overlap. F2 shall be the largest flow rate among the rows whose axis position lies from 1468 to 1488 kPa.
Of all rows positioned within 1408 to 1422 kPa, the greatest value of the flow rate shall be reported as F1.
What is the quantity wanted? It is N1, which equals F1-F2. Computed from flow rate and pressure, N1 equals 0.50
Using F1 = 7.04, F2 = 6.54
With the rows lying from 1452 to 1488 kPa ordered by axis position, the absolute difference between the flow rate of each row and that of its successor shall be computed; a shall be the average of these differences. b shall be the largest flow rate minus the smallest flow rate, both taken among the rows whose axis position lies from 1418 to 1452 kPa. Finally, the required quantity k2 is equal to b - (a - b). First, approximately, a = 0.11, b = 0.40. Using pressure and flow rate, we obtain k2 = 0.69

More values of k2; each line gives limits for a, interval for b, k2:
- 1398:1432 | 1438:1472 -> 0.46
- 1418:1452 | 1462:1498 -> 0.44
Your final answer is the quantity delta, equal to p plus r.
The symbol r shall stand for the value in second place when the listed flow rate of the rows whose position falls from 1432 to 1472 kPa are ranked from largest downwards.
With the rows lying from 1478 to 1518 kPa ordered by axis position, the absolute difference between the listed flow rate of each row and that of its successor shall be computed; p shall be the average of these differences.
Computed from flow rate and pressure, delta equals 6.61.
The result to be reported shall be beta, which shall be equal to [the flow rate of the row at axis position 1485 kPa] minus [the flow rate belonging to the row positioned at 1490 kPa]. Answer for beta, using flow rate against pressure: -0.28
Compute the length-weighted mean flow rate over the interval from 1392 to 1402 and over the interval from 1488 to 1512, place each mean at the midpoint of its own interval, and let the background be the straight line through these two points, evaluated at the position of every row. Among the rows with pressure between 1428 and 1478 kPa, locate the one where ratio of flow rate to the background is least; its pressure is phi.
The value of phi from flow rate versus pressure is 1430 kPa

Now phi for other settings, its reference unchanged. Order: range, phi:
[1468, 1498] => 1485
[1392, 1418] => 1415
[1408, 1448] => 1430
